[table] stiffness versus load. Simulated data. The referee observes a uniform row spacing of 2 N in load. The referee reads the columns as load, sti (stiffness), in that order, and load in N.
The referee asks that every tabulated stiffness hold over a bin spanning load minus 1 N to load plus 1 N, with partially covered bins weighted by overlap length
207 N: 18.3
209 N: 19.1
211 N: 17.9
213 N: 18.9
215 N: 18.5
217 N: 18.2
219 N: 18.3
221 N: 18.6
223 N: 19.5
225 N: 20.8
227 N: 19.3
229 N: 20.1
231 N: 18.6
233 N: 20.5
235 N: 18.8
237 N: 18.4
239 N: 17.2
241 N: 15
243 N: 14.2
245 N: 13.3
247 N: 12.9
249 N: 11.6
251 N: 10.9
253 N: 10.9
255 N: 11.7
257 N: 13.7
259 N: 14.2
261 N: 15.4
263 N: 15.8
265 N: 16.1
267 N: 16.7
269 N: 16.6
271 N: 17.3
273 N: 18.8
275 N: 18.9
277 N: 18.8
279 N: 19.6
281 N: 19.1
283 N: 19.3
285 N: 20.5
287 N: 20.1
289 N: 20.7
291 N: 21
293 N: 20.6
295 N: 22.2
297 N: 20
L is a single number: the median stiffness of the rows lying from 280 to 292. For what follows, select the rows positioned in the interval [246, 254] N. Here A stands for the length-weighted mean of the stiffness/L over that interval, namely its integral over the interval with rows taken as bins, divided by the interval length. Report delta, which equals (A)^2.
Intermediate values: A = 0.57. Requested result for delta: 0.3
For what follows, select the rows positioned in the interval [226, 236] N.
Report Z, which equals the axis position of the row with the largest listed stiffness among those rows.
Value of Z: 233 N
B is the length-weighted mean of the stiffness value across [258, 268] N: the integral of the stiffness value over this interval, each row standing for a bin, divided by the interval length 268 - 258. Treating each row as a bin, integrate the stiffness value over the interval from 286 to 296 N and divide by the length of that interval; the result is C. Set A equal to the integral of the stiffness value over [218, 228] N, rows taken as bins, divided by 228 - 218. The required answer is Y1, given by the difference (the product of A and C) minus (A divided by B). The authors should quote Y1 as 403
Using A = 19.3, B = 16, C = 20.9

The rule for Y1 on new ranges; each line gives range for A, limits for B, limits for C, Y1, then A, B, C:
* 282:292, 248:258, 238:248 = 293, 20.3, 12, 14.5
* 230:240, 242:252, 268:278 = 337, 18.7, 13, 18.1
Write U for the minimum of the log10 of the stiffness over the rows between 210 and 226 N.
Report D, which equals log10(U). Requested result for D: 0.098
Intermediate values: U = 1.25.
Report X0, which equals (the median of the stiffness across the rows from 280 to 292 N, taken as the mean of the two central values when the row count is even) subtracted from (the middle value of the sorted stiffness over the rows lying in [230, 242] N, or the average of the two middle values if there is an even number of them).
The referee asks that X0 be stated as -1.8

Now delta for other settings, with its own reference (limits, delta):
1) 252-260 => 0.4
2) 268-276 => 0.8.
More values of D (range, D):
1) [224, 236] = 0.104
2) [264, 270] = 0.082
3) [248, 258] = 0.016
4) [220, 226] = 0.104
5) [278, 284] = 0.108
